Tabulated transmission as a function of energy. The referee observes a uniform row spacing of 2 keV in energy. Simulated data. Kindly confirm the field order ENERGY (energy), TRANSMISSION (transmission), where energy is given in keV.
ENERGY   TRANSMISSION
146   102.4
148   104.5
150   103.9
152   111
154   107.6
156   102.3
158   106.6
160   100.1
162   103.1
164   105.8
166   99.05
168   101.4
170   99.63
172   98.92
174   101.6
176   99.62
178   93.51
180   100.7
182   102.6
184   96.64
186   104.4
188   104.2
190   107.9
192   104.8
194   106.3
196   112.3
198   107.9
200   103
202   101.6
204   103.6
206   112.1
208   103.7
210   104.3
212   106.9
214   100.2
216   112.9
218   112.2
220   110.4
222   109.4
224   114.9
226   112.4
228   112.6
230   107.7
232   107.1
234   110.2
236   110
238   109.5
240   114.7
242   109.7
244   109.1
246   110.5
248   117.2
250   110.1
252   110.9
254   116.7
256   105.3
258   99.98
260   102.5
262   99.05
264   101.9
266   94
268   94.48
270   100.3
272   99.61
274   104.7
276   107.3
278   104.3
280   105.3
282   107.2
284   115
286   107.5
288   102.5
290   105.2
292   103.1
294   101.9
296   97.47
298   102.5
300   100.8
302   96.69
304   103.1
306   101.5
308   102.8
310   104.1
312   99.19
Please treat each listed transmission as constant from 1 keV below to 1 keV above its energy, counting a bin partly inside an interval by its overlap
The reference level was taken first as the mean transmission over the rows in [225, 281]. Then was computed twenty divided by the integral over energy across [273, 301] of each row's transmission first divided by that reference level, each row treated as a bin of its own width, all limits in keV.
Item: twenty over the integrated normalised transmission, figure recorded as 0.728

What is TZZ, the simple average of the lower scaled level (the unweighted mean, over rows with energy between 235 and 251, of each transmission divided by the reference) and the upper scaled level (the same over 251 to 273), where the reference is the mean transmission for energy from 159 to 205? 1.04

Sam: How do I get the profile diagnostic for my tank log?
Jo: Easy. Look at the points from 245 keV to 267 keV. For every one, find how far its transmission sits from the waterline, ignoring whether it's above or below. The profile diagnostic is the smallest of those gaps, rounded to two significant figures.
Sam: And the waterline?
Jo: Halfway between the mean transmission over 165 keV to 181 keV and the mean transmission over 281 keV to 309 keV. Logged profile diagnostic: 0.56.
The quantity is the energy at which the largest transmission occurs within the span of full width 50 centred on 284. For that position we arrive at 284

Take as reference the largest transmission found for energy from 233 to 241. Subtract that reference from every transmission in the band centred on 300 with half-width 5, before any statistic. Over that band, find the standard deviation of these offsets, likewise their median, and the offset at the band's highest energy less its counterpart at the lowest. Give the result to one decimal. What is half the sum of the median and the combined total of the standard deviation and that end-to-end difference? -2.8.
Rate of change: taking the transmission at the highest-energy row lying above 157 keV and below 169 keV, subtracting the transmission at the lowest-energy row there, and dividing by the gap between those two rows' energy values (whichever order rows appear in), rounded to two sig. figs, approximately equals -0.52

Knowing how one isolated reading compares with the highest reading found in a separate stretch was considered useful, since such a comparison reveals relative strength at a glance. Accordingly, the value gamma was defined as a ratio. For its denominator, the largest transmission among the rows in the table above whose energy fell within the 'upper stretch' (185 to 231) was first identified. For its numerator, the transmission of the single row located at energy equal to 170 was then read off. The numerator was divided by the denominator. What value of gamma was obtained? 0.867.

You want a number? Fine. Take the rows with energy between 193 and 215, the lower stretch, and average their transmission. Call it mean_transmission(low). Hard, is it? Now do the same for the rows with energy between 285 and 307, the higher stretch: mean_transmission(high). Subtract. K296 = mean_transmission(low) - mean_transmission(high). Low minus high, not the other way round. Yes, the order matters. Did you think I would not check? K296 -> 4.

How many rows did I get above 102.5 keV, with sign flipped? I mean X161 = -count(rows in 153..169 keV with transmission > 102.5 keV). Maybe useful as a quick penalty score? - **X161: -4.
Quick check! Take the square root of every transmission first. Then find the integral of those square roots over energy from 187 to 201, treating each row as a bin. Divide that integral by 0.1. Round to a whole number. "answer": 1446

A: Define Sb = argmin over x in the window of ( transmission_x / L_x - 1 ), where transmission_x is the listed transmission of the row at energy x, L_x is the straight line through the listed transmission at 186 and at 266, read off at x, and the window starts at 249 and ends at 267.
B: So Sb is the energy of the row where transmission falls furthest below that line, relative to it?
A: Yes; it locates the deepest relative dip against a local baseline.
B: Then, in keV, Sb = 266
